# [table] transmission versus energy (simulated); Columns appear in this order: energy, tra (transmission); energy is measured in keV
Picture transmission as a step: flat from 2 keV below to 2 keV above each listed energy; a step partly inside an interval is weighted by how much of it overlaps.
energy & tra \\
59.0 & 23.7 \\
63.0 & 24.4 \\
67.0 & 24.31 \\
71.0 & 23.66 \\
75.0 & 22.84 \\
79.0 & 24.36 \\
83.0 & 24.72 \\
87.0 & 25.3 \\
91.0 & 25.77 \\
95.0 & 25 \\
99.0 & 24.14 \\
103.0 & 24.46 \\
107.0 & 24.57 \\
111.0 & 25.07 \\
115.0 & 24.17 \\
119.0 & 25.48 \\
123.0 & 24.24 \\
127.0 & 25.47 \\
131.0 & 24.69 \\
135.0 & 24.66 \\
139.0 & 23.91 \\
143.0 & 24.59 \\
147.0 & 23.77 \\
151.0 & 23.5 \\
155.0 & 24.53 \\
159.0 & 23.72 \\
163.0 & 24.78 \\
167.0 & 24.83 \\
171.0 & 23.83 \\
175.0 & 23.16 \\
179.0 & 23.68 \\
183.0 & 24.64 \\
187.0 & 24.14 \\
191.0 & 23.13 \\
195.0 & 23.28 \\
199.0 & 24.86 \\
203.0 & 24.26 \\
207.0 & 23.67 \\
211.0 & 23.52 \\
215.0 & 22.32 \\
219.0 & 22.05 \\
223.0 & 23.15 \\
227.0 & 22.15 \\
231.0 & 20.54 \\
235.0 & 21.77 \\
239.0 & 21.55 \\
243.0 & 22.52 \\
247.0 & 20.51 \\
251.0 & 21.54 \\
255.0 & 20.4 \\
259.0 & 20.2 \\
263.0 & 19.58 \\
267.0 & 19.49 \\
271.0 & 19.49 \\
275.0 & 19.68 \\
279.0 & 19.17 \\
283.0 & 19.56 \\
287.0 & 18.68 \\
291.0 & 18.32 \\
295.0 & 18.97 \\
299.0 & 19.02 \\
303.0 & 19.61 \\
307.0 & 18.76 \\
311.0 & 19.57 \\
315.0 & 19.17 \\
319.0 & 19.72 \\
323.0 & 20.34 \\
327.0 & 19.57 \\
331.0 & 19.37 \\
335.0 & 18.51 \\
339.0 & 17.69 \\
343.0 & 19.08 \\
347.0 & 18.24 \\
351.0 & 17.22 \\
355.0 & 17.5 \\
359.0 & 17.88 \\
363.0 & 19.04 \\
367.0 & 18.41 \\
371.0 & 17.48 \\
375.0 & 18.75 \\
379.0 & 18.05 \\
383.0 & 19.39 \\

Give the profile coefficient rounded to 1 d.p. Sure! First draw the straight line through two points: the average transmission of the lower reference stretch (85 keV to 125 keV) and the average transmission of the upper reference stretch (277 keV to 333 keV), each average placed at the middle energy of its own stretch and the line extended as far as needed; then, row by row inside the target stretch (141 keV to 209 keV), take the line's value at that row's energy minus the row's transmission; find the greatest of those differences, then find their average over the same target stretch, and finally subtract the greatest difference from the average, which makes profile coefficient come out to -1.2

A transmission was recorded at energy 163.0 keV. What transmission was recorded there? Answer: 24.78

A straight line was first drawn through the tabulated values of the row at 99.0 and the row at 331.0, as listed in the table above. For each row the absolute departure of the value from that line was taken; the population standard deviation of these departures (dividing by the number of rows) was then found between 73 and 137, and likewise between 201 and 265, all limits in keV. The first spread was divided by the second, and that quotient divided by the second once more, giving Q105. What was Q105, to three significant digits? 1.78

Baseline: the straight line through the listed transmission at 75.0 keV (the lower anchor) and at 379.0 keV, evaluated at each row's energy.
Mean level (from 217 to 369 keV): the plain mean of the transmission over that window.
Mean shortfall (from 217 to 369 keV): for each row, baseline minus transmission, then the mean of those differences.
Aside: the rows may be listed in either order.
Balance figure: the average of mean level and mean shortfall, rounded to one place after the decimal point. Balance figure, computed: 9.7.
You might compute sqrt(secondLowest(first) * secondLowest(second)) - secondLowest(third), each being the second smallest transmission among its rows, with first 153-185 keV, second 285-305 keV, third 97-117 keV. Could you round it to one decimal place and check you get -3.1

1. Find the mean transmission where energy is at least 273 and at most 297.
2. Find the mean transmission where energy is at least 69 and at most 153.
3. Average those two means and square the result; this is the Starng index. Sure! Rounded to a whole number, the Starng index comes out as 474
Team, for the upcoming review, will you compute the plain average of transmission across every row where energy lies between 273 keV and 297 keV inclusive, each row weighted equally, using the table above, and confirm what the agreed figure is 19.1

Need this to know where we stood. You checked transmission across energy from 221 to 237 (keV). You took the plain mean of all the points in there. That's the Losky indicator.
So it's 21.9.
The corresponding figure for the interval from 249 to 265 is 20.4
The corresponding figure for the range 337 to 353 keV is 18.1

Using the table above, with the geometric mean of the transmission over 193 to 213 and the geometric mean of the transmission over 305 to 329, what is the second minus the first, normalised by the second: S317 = -0.23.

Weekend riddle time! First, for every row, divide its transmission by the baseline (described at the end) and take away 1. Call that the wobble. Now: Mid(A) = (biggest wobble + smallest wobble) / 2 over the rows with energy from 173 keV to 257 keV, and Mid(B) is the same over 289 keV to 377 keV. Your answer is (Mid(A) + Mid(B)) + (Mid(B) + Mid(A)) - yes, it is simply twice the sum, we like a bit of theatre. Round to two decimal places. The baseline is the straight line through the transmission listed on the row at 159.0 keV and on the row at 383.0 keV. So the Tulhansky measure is -0.15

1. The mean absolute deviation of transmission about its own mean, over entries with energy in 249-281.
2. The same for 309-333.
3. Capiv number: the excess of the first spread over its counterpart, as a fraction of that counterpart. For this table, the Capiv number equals 1.1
